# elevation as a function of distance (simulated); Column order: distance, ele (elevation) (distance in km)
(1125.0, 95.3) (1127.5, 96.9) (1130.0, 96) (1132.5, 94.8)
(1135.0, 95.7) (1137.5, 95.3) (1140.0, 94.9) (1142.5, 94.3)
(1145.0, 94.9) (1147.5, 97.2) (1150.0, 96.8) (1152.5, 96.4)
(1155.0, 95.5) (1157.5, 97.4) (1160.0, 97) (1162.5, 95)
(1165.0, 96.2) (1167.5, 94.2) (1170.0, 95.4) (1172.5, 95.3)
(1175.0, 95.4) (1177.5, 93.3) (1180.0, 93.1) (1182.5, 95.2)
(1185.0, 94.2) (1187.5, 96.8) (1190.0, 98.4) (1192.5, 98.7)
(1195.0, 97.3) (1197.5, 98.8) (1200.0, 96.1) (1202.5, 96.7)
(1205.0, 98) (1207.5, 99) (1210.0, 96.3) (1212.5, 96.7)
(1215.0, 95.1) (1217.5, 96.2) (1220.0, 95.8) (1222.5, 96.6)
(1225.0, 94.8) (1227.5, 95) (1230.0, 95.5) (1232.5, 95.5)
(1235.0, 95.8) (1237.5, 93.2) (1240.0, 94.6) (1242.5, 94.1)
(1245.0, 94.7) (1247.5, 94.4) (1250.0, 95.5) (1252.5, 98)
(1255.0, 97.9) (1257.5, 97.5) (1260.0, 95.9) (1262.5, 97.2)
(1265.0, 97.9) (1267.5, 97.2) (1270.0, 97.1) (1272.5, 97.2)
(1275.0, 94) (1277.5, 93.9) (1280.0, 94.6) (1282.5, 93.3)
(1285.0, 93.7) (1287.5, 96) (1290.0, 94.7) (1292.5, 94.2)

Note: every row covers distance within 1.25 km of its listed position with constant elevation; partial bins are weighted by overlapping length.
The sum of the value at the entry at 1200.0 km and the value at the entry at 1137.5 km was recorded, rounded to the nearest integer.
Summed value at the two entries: 191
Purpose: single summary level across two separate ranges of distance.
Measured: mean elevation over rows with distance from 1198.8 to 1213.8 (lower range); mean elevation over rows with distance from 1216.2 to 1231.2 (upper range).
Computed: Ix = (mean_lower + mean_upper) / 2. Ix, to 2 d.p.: 96.39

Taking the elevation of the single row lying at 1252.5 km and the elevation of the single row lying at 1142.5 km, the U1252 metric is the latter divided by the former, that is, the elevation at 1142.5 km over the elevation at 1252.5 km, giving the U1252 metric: 0.96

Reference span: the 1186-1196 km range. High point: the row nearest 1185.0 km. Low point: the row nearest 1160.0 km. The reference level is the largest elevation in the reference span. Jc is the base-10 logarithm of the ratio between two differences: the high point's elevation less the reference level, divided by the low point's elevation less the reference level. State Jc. 0.42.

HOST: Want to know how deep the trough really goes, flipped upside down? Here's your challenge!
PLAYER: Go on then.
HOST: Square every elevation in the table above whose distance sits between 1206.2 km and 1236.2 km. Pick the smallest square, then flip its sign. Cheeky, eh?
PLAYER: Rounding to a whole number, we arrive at -8987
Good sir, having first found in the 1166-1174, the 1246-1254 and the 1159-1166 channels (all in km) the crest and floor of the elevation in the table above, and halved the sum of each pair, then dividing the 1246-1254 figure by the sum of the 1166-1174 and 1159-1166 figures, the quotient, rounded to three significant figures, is 0.504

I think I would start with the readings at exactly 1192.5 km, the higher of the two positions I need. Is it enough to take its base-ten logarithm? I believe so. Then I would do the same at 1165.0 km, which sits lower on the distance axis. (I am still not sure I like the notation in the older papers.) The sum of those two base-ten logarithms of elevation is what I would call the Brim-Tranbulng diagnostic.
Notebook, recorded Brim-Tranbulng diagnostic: 3.98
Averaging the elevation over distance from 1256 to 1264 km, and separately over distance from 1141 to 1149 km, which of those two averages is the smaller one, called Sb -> 95.5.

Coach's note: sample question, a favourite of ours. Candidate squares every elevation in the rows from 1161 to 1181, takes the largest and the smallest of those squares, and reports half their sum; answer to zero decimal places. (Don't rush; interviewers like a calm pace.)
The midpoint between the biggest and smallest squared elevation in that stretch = 8961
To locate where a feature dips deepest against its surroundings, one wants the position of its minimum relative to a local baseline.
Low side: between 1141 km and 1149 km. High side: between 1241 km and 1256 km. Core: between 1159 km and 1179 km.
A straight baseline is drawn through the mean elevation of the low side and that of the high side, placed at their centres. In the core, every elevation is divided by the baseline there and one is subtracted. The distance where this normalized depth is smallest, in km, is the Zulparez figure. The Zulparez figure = 1177.5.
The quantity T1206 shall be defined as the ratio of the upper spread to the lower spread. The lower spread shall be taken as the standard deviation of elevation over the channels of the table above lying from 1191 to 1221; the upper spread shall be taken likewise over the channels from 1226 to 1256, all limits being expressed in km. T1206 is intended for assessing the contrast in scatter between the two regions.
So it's 1.1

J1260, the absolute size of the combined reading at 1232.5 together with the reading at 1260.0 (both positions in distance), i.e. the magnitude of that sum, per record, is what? 191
